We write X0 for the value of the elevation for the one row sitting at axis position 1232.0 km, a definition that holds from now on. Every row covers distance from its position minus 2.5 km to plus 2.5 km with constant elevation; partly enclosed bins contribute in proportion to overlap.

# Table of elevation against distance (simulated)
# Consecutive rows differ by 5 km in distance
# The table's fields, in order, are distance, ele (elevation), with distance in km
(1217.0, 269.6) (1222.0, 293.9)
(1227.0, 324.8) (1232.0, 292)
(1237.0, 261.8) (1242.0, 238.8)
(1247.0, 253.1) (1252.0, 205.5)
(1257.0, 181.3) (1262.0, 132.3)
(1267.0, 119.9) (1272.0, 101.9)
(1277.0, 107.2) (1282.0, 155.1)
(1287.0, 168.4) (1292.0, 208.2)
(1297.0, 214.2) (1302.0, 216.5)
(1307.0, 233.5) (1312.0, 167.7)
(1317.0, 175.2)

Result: 292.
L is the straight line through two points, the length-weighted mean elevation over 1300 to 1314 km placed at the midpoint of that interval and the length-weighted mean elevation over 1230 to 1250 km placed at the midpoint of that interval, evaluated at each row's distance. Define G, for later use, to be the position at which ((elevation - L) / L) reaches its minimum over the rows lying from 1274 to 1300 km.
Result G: 1277.0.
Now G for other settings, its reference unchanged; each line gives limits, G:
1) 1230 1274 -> 1272.0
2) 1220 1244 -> 1242.0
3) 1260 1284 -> 1272.0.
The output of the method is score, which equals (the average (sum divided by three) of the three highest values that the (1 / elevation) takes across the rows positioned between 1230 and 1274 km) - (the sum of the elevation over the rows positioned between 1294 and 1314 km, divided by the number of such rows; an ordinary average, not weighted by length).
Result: -208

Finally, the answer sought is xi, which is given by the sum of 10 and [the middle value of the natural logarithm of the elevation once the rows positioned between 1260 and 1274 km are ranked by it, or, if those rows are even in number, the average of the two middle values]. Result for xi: 14.8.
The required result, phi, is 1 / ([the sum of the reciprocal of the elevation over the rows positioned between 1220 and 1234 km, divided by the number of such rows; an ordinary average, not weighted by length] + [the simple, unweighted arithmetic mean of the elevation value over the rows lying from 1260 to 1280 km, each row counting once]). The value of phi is 0.0087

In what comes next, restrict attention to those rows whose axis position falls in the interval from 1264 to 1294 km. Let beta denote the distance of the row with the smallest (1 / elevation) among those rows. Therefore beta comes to 1292.0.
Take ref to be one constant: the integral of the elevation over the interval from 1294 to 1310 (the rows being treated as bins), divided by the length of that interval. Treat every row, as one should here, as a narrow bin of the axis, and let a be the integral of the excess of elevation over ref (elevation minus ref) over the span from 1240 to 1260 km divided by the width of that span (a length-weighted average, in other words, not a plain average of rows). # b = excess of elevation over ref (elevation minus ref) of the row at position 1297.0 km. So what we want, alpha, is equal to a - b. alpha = 3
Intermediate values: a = -2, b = -5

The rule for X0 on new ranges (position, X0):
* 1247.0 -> 253.1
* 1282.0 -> 155.1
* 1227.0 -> 324.8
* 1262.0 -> 132.3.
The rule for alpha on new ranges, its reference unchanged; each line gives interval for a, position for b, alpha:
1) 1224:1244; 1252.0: 75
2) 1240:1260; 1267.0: 97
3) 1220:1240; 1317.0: 117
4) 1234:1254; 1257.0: 61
